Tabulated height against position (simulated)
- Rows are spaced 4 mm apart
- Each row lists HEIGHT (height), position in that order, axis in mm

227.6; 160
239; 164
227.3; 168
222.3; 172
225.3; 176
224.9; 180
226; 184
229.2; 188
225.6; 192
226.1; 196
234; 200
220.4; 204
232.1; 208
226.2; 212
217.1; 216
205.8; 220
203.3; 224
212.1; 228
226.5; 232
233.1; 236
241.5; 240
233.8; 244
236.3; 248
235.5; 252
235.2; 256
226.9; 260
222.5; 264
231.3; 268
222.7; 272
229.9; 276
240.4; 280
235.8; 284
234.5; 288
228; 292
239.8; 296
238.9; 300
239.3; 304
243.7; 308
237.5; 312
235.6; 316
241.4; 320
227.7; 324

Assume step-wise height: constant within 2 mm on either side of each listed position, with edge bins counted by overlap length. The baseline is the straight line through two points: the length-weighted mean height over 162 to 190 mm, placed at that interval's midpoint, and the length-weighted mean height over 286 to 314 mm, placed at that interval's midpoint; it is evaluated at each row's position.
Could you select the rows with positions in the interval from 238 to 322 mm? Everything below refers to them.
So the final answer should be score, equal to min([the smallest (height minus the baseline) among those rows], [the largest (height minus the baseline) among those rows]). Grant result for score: -12.5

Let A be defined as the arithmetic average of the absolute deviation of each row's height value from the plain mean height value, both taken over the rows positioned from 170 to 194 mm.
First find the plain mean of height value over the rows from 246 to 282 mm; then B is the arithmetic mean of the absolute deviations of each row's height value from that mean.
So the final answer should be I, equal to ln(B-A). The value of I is 1.3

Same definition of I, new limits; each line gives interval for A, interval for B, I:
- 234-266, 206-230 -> 1.6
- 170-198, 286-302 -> 1.0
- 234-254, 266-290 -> 0.8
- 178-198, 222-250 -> 2.3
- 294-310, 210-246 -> 2.3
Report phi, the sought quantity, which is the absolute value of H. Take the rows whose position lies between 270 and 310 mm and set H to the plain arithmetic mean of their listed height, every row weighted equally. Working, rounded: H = 235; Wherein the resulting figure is 235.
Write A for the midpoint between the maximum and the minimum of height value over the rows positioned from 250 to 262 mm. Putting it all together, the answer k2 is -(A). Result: -231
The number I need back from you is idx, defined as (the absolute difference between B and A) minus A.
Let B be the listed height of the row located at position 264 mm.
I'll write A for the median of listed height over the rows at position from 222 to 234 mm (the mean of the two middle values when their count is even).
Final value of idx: -202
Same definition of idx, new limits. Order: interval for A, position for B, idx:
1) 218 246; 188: -224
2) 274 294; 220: -206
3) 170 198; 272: -223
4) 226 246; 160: -228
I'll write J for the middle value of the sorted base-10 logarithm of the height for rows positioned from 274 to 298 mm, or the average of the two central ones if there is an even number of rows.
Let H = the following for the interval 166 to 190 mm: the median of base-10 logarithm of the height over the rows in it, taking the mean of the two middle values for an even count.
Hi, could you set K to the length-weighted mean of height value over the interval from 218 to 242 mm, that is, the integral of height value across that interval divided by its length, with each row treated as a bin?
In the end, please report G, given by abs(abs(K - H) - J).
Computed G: 216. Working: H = 2.35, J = 2.37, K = 220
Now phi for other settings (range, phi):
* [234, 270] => 233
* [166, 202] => 227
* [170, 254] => 226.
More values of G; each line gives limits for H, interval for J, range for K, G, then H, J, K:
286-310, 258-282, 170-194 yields 221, 2.38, 2.36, 226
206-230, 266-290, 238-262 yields 230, 2.33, 2.37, 235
